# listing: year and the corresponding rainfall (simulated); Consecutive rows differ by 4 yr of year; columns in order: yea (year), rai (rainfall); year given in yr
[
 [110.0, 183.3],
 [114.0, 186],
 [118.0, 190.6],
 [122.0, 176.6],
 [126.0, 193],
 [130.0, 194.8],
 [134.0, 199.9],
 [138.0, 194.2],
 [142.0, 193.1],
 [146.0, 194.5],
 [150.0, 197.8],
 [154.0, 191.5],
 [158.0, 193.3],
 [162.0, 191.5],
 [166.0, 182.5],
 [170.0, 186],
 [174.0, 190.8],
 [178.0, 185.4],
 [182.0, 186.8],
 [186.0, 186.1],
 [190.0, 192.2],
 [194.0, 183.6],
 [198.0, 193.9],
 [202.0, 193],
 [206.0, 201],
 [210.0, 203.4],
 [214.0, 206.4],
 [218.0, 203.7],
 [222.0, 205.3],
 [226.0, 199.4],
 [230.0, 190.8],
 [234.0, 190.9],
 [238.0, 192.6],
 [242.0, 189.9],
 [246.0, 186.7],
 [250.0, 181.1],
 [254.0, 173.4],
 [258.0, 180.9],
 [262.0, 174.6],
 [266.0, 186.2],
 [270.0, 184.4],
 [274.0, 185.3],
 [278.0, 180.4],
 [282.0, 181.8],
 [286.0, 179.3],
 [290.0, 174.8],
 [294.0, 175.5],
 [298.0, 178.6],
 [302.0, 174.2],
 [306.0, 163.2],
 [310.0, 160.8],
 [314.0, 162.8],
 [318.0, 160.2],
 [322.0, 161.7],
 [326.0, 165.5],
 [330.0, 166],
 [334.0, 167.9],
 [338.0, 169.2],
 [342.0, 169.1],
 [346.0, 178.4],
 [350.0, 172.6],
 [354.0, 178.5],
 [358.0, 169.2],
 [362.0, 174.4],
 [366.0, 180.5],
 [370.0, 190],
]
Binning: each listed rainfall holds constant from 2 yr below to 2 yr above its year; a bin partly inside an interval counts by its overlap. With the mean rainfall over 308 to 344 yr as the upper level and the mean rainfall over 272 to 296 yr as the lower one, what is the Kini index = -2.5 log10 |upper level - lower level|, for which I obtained -2.9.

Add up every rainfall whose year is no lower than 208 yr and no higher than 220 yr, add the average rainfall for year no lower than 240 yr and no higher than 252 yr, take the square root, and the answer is 28.3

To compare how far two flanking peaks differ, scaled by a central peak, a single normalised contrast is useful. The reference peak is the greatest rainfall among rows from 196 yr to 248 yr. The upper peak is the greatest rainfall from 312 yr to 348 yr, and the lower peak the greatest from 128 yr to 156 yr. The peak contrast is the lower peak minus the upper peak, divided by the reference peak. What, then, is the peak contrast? 0.10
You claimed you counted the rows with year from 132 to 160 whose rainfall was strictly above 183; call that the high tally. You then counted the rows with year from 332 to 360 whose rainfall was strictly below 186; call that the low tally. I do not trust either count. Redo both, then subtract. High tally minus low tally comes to 0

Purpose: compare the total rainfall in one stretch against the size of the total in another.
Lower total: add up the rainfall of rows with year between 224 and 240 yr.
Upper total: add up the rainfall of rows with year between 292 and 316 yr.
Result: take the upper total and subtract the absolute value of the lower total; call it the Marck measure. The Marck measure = 241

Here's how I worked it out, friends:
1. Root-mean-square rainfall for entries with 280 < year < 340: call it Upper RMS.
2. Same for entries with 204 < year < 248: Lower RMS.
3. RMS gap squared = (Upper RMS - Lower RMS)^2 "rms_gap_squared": 774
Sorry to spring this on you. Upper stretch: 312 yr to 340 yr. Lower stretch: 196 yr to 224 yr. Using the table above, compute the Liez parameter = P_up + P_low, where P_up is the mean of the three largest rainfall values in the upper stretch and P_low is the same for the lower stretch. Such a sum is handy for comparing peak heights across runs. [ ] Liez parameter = 373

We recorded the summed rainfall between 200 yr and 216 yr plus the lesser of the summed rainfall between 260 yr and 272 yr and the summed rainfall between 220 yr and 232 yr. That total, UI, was 1349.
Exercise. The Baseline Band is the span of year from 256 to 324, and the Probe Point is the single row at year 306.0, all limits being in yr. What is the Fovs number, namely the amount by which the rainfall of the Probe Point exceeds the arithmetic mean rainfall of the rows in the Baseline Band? -11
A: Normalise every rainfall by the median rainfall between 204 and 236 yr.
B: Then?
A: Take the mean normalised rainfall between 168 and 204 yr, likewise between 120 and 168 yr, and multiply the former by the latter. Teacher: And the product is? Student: 0.89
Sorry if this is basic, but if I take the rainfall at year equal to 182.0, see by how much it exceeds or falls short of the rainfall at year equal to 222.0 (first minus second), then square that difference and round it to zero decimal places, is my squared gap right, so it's 342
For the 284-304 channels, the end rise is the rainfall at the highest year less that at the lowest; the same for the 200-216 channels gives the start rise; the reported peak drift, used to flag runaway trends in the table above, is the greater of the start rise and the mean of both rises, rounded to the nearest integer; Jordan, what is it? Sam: 13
